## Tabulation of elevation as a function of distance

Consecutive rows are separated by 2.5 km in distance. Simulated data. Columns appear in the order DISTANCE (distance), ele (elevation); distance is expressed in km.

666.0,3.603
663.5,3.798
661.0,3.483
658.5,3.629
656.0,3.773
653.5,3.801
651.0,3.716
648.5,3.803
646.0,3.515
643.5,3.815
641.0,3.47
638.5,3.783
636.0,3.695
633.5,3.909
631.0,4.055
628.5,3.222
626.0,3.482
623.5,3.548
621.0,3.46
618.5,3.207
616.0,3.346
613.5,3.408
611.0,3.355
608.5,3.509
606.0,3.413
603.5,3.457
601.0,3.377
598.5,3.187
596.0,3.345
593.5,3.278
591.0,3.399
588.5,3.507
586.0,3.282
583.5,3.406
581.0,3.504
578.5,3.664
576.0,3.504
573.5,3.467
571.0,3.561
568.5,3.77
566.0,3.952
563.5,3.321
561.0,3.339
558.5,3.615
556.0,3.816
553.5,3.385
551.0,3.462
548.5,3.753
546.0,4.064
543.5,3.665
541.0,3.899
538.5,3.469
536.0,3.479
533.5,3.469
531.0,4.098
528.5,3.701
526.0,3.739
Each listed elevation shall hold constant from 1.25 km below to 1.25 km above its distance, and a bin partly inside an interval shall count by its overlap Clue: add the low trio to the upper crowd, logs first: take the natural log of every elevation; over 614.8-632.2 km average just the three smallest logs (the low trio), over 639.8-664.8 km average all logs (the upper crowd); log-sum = 2.48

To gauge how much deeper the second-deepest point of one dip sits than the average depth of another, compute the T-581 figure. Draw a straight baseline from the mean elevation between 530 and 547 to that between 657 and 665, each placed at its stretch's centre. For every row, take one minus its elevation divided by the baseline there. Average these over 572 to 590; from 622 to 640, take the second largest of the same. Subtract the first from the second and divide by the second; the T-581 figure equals -0.2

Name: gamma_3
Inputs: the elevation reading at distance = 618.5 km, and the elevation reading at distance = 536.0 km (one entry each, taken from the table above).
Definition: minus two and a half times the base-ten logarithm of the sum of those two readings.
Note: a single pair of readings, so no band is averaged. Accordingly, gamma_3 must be -2.06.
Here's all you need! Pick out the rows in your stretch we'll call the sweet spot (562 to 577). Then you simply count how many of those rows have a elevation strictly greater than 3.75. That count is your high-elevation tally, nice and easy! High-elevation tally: 2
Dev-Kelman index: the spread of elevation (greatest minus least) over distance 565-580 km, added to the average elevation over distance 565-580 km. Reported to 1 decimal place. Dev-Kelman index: 4.1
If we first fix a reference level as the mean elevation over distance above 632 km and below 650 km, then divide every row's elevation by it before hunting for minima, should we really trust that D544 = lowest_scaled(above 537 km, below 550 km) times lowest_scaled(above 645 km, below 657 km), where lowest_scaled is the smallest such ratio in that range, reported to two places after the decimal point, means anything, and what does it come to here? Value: 0.88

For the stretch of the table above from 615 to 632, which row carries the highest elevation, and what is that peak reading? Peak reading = 4.055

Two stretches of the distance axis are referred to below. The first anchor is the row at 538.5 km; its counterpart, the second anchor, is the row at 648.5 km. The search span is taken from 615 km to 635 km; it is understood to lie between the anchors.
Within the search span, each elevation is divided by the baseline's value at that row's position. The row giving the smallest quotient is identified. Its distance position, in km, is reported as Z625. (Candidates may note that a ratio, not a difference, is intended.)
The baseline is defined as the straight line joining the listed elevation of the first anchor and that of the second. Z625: 628.5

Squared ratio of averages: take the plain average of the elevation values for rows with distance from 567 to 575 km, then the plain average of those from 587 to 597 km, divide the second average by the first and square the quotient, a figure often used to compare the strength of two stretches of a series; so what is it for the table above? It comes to 0.88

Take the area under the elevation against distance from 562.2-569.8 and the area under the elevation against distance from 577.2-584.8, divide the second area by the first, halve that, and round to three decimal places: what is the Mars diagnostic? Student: 0.479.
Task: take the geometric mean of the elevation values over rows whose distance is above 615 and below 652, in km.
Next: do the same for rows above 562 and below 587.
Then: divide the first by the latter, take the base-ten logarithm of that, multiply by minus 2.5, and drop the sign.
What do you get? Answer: 0.017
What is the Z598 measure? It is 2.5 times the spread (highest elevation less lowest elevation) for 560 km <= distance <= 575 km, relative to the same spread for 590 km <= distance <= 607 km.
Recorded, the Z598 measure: 5.8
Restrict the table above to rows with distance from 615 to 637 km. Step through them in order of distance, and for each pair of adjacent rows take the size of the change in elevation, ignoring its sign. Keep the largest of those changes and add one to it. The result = 1.8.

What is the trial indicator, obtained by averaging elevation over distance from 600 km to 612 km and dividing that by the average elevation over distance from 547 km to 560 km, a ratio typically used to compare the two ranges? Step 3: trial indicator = 0.95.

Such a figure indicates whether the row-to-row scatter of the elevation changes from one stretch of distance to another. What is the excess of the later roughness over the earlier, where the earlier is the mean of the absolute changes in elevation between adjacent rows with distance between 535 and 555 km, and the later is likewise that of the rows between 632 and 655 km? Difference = -0.04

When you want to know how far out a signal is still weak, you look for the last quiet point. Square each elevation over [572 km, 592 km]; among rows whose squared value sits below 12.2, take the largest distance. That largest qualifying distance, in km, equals 591.0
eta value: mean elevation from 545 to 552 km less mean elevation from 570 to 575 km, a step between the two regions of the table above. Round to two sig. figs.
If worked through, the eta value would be 0.25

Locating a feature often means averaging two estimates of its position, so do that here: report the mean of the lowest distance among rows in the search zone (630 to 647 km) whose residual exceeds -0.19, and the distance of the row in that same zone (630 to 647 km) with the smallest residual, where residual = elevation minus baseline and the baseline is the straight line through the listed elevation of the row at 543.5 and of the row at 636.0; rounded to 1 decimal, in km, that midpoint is 636.0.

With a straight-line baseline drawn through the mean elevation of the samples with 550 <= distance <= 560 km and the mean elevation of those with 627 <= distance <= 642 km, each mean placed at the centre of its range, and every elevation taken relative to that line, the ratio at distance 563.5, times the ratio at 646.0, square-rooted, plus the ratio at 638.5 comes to 1.96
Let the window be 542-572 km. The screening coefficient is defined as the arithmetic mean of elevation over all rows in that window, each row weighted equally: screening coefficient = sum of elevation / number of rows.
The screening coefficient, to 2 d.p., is 3.64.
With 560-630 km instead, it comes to 3.44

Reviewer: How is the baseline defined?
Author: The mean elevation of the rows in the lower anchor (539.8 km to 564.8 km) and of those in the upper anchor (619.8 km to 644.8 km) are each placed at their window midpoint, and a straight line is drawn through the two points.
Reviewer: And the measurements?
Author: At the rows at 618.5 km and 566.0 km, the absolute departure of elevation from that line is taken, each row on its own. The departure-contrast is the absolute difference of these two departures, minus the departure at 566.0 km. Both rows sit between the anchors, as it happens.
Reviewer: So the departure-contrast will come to -0.20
